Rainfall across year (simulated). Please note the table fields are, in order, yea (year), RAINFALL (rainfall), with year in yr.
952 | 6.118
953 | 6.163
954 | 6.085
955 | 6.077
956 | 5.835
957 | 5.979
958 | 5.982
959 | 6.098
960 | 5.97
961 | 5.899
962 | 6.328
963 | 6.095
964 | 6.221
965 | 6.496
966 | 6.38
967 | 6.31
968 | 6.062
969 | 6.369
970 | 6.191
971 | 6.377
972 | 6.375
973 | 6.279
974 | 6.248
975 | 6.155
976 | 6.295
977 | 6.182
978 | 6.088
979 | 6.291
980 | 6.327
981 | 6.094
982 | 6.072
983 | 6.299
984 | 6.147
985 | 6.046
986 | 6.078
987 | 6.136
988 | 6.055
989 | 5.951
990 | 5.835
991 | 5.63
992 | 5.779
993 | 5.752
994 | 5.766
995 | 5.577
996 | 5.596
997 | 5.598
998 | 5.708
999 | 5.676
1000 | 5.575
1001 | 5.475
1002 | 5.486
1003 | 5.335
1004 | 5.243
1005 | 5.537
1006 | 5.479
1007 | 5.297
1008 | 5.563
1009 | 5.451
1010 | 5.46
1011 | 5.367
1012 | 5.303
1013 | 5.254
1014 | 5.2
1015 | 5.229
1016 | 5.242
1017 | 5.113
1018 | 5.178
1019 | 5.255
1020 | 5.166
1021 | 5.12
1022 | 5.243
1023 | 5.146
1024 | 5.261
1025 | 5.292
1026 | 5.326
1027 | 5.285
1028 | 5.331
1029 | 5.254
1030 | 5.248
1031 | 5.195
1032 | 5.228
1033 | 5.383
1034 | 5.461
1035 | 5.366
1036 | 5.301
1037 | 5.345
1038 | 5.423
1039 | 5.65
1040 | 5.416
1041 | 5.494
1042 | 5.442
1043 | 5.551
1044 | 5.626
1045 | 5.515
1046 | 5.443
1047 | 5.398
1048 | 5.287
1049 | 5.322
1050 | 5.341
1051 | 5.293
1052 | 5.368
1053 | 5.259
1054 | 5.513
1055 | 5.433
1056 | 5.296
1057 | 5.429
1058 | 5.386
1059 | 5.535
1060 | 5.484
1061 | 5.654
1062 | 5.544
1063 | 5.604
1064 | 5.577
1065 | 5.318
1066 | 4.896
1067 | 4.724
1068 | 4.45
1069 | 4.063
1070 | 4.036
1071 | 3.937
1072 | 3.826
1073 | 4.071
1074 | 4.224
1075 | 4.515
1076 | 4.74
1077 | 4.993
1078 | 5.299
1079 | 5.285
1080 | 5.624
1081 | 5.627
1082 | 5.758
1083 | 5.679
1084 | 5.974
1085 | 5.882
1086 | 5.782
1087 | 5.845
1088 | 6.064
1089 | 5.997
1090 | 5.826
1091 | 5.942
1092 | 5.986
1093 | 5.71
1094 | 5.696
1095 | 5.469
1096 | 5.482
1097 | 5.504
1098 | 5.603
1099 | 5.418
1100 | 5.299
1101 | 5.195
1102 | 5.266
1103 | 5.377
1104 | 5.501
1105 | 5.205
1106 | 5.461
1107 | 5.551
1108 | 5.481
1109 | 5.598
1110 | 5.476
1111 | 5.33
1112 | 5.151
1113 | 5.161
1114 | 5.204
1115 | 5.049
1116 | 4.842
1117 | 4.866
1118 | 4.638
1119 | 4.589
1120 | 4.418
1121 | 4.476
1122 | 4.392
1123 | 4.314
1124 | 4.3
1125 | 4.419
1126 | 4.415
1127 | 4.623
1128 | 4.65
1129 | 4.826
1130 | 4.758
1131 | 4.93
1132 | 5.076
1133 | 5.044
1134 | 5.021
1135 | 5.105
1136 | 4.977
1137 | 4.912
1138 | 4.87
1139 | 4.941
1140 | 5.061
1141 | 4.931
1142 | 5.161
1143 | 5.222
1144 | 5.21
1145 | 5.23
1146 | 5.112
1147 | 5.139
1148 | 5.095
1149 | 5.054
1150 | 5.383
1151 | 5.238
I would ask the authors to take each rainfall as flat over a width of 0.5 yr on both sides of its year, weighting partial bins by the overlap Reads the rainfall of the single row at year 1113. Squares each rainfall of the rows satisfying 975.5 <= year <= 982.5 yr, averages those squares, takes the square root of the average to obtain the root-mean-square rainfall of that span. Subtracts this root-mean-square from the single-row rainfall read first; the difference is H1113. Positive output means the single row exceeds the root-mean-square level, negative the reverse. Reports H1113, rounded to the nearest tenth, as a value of -1.0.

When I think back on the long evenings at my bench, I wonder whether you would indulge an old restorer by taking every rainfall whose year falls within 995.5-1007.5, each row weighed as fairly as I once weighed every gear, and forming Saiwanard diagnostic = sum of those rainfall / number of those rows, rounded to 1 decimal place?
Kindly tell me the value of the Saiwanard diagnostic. 5.5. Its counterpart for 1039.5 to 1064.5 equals 5.4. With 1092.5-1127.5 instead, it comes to 5.1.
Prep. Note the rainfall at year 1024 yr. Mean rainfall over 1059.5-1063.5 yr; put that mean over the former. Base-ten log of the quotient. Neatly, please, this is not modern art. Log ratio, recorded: 0.02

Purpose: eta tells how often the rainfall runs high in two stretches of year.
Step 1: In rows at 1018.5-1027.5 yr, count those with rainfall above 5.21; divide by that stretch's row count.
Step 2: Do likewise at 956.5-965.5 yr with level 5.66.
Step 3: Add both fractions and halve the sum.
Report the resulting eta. 0.83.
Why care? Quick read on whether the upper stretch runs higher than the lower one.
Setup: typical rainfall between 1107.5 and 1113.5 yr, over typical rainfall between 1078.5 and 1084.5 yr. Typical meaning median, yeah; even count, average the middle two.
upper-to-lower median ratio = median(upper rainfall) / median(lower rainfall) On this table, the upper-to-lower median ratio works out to 0.956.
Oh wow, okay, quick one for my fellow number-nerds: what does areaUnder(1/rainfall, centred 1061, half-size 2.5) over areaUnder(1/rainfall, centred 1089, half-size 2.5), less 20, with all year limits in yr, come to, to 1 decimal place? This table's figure -18.9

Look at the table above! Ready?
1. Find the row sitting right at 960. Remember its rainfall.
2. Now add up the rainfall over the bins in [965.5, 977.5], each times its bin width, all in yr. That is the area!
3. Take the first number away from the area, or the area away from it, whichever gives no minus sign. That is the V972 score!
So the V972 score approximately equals 69.3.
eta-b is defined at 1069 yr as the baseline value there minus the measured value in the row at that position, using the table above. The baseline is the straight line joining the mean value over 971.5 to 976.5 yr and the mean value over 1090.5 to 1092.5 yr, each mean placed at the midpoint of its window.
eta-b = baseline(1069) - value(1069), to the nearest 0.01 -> 1.96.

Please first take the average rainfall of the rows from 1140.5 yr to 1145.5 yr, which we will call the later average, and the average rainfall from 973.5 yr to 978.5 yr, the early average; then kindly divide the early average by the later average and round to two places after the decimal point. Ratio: 1.20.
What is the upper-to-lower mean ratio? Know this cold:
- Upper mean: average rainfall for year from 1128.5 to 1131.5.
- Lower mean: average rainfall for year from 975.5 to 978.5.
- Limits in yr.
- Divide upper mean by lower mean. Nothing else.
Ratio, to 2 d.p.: 0.78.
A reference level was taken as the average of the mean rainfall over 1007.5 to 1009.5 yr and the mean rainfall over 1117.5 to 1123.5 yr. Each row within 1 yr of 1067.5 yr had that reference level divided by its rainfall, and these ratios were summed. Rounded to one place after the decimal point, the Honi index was 2.2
